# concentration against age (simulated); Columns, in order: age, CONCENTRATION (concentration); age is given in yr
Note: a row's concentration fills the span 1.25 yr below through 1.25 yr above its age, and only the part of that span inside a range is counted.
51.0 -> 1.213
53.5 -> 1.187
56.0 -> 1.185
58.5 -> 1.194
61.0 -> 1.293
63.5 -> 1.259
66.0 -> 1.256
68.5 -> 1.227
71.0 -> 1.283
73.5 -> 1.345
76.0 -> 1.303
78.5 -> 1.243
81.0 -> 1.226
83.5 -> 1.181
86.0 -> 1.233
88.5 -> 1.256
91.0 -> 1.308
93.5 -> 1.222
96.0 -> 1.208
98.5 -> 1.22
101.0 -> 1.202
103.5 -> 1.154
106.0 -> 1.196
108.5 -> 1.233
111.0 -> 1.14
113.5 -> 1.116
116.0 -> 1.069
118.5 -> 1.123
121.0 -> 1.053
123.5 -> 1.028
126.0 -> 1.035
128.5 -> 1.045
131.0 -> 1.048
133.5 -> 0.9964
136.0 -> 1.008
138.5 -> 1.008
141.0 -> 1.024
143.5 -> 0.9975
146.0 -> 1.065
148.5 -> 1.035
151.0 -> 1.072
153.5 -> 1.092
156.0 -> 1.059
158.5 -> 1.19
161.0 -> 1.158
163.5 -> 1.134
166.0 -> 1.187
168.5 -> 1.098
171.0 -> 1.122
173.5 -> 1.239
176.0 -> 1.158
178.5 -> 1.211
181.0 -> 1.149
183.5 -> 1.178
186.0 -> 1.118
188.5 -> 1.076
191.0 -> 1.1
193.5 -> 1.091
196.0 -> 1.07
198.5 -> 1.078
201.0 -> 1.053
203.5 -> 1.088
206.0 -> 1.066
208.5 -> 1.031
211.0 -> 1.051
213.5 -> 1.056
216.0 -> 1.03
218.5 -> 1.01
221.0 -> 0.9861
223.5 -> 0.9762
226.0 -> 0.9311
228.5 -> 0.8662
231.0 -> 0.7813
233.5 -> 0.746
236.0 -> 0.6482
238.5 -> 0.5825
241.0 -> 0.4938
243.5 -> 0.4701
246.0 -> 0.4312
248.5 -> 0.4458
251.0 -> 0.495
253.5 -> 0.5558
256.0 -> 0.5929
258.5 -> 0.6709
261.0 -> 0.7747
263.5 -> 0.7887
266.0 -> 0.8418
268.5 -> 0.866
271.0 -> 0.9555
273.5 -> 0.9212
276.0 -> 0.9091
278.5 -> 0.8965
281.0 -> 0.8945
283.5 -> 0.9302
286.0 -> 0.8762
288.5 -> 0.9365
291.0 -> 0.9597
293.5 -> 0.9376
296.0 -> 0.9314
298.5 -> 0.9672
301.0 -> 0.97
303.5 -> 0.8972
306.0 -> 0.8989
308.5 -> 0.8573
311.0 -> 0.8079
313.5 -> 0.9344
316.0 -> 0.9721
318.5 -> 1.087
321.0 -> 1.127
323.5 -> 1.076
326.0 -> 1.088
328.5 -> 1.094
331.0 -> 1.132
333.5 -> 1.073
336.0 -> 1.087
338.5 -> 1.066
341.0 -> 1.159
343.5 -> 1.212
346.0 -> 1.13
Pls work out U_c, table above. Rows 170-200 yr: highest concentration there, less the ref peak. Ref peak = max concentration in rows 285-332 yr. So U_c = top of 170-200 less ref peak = 0.11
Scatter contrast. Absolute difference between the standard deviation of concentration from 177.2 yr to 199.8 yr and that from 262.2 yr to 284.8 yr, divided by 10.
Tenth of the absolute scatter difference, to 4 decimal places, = 0.0001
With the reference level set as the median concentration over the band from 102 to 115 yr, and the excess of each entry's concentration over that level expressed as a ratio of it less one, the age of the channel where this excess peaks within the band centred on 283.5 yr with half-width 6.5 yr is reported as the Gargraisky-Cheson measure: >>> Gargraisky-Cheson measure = 288.5 yr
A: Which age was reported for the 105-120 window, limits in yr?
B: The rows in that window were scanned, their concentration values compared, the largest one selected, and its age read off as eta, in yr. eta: 108.5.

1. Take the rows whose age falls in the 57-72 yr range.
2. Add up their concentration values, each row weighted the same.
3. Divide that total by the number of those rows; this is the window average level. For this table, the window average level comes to 1.25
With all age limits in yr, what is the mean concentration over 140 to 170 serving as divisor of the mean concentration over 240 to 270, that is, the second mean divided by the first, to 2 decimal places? 0.57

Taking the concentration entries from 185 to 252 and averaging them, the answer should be 0.88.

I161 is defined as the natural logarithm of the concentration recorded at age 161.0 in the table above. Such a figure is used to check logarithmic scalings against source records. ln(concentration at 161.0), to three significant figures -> 0.147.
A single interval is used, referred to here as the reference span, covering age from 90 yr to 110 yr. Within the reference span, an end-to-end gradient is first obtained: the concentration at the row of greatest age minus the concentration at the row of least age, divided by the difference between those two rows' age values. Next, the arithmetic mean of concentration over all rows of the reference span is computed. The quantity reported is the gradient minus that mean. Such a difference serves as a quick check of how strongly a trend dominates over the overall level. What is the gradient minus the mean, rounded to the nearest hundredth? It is -1.22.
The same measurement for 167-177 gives -1.15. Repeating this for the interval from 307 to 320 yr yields -0.91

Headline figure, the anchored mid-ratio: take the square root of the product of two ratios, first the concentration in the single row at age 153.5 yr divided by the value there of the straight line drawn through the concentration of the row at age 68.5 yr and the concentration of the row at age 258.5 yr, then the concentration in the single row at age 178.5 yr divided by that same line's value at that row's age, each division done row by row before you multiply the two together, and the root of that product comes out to 1.22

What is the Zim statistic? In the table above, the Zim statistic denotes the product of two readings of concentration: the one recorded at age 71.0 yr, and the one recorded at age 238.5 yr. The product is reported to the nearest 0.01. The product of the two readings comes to 0.75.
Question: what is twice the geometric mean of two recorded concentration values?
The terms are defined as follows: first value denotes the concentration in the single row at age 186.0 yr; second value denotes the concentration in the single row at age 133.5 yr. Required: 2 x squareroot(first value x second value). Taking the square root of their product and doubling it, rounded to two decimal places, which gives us 2.11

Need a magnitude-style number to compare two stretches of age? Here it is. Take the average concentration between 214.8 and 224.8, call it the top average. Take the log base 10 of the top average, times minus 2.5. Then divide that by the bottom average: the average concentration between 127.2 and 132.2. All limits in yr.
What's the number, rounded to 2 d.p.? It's 0.00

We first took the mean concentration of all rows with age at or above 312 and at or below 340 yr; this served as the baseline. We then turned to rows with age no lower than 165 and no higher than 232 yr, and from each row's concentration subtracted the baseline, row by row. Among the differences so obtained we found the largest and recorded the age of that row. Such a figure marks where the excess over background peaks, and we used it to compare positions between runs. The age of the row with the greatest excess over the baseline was 173.5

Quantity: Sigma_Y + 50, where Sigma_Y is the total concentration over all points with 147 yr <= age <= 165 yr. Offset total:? 57.7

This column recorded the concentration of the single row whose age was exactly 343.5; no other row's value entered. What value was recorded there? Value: 1.212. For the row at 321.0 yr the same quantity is 1.127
